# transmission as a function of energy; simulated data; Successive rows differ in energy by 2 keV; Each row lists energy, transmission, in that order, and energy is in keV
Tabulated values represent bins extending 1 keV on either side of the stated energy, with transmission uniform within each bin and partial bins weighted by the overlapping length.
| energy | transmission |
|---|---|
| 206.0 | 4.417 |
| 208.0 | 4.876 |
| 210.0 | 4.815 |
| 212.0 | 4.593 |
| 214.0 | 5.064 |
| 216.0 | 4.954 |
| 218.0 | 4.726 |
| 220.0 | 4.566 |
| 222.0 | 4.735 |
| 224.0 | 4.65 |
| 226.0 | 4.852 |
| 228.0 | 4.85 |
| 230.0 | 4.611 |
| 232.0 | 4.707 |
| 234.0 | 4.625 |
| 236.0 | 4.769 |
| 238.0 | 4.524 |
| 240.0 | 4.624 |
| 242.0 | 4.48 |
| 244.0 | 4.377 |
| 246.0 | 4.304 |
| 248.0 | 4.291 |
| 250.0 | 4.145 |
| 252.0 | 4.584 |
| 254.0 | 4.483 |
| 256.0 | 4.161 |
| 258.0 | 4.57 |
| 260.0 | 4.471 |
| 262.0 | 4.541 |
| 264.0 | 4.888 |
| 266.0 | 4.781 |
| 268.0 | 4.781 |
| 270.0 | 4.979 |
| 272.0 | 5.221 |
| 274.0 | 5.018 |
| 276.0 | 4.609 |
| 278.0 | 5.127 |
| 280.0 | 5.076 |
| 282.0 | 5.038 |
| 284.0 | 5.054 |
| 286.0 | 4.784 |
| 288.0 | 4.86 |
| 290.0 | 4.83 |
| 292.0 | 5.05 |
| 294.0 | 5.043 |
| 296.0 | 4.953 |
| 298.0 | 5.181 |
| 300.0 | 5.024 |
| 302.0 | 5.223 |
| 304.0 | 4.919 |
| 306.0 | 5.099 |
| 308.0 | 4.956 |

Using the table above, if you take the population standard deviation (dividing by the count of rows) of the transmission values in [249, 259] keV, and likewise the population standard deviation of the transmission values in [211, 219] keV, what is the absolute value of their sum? 0.381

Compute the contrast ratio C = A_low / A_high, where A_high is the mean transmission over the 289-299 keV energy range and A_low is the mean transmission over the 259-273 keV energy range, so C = 0.96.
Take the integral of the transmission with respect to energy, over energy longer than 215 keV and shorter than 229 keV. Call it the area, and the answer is 66.7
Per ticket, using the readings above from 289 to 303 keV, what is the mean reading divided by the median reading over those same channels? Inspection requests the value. 1.00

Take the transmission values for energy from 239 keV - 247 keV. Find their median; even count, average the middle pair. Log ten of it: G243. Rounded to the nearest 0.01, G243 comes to 0.65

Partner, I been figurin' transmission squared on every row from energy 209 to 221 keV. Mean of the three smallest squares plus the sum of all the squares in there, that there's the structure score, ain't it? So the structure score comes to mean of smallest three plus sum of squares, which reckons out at 159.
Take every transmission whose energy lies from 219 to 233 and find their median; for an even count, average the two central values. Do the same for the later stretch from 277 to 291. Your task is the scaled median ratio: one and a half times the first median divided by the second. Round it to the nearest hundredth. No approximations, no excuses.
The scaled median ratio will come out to 1.40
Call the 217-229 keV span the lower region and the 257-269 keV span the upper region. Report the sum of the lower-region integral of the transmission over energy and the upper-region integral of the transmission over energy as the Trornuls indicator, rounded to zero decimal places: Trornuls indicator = 113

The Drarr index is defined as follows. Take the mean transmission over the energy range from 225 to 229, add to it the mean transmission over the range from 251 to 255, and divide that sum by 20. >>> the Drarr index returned 0.469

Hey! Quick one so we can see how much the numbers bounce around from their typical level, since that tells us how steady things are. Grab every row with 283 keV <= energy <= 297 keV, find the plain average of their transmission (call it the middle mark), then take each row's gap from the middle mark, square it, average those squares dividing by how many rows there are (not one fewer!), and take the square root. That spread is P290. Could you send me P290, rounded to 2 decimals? 0.11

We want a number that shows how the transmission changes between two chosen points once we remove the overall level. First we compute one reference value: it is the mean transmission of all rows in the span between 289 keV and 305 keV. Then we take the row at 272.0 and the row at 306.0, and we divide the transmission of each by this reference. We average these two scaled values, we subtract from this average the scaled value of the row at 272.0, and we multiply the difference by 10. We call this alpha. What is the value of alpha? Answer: -0.12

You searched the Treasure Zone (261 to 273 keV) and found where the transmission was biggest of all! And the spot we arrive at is 272.0 keV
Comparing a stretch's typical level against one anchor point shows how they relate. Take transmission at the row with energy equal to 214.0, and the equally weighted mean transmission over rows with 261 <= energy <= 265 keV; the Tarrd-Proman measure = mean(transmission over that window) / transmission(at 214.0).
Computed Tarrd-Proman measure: 0.93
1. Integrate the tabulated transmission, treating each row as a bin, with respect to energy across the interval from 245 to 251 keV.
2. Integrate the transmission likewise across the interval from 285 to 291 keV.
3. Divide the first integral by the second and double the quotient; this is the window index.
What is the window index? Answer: 1.76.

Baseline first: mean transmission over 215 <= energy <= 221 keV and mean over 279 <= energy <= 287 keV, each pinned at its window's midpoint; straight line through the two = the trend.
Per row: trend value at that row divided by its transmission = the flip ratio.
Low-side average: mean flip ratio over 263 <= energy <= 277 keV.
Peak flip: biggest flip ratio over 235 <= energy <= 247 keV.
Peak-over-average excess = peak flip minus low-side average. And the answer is 0.12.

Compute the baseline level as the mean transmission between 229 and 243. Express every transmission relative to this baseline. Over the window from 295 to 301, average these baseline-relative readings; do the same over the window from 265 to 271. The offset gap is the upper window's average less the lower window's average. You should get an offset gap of 0.21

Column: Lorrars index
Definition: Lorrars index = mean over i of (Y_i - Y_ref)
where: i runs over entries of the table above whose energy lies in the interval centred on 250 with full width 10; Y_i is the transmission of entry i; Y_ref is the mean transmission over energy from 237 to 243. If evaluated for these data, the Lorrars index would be -0.2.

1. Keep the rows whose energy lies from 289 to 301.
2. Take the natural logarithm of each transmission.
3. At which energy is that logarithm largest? 298.0 keV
